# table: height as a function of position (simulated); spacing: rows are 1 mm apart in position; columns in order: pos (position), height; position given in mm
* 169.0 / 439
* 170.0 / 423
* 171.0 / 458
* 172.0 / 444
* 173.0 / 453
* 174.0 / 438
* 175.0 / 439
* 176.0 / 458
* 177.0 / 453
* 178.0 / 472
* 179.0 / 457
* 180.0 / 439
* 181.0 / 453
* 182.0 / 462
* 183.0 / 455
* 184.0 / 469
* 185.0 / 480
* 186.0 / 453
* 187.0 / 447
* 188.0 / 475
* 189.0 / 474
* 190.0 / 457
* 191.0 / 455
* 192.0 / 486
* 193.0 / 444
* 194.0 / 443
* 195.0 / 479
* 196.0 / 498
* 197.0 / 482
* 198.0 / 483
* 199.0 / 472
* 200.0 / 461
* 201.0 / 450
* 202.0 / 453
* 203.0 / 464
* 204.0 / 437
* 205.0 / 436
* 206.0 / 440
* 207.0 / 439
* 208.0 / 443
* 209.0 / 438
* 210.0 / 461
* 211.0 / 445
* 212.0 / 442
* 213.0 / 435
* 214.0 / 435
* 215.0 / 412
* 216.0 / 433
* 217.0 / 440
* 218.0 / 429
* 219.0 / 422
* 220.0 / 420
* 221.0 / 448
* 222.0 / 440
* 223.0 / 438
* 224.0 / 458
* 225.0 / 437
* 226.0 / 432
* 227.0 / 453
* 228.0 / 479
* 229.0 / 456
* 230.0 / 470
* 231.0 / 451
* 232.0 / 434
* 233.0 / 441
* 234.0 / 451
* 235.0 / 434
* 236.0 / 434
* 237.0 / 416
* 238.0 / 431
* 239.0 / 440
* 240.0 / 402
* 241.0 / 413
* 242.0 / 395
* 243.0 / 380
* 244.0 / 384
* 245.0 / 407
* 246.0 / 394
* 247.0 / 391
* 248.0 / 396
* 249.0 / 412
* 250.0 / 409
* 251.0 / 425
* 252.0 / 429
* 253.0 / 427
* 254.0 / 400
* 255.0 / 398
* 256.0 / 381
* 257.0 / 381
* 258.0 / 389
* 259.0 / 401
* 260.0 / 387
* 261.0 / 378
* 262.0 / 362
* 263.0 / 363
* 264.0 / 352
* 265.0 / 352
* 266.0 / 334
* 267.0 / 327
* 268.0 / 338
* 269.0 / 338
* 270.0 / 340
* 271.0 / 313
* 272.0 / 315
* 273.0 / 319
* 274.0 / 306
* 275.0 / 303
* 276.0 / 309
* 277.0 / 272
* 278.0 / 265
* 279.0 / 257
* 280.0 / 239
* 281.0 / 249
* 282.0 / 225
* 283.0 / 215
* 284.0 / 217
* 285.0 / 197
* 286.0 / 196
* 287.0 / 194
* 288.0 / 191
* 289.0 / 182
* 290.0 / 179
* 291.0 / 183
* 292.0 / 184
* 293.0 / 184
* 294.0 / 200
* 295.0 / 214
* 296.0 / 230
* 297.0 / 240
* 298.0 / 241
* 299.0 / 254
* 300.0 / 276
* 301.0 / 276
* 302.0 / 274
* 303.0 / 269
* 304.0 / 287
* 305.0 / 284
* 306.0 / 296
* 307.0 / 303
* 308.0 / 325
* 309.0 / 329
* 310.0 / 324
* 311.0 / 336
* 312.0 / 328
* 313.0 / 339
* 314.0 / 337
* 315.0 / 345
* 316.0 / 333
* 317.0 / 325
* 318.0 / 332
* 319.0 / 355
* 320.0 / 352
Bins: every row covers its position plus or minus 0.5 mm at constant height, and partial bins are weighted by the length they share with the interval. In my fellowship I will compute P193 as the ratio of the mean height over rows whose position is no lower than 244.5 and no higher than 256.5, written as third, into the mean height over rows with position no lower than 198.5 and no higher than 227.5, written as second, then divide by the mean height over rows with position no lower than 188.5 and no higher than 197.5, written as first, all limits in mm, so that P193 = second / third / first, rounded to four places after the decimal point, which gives 0.0023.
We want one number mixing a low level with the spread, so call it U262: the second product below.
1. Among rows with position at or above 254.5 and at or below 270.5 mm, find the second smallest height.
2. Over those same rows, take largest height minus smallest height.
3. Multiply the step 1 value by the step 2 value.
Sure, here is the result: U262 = 24716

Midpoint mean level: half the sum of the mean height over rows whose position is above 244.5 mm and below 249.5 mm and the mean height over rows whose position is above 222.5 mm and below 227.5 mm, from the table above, 422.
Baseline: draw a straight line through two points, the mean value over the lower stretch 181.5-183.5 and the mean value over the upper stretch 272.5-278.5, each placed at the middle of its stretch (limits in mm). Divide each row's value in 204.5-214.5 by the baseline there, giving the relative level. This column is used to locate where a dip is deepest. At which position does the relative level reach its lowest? 205.0 mm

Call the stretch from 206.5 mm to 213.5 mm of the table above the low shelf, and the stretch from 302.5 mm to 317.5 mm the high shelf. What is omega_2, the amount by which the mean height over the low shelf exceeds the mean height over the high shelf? 126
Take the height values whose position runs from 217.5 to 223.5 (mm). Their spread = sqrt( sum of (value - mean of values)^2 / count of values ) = 10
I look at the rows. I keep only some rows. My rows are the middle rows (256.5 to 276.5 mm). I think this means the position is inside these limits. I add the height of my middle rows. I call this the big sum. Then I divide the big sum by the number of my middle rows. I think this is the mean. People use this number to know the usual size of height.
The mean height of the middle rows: 345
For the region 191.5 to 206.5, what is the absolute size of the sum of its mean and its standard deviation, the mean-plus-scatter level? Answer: 482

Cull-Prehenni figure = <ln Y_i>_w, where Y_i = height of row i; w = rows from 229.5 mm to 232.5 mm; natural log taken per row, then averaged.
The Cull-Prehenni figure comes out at 6.11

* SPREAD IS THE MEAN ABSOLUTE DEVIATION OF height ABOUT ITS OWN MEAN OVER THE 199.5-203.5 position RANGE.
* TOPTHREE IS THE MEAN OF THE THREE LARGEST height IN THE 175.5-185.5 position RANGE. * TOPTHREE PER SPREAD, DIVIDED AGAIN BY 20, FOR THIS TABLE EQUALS 4.3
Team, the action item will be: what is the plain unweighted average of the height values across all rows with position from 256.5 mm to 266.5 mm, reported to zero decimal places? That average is 370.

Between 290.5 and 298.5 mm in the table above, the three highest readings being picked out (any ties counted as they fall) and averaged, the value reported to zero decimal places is 237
